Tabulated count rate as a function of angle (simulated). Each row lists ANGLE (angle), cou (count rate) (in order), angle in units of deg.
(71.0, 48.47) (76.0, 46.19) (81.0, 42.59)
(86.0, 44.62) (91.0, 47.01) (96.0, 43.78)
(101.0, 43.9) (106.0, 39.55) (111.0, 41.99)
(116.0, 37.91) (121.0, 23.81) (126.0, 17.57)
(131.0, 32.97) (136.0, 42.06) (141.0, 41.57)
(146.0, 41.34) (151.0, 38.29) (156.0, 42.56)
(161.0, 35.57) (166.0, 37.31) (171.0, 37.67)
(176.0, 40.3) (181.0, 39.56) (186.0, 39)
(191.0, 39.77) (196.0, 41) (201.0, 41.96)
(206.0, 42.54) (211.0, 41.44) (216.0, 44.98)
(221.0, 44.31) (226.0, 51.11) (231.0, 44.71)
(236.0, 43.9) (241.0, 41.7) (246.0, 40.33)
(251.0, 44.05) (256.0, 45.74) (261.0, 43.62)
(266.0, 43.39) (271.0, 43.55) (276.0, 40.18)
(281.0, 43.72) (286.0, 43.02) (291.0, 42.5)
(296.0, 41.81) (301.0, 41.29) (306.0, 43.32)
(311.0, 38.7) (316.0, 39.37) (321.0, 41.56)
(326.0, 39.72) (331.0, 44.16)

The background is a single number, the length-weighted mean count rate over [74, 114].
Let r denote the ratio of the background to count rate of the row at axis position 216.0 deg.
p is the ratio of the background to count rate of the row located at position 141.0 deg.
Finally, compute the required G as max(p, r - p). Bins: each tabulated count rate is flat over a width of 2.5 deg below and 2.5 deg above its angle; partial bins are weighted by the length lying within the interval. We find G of 1.05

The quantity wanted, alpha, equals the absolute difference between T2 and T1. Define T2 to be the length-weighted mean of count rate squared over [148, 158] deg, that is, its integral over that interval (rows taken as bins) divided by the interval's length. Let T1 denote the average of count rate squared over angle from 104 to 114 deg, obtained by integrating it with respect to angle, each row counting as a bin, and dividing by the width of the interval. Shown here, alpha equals 24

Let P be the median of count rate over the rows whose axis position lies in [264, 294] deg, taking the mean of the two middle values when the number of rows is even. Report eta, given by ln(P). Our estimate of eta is 3.77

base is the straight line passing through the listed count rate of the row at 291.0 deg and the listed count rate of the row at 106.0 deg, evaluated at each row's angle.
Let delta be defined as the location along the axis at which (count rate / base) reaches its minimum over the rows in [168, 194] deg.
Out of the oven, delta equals 171.0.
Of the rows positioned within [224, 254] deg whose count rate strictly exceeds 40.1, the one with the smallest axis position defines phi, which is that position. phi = 226.0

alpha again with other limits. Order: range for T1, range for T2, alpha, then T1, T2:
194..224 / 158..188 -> 372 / 1841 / 1469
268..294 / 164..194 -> 294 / 1816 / 1522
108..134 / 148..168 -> 435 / 1057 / 1492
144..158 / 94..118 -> 68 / 1655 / 1724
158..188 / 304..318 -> 167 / 1469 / 1636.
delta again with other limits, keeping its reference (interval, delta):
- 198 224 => 211.0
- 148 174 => 161.0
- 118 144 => 126.0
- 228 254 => 246.0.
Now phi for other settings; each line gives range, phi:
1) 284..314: 286.0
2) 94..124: 96.0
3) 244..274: 246.0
